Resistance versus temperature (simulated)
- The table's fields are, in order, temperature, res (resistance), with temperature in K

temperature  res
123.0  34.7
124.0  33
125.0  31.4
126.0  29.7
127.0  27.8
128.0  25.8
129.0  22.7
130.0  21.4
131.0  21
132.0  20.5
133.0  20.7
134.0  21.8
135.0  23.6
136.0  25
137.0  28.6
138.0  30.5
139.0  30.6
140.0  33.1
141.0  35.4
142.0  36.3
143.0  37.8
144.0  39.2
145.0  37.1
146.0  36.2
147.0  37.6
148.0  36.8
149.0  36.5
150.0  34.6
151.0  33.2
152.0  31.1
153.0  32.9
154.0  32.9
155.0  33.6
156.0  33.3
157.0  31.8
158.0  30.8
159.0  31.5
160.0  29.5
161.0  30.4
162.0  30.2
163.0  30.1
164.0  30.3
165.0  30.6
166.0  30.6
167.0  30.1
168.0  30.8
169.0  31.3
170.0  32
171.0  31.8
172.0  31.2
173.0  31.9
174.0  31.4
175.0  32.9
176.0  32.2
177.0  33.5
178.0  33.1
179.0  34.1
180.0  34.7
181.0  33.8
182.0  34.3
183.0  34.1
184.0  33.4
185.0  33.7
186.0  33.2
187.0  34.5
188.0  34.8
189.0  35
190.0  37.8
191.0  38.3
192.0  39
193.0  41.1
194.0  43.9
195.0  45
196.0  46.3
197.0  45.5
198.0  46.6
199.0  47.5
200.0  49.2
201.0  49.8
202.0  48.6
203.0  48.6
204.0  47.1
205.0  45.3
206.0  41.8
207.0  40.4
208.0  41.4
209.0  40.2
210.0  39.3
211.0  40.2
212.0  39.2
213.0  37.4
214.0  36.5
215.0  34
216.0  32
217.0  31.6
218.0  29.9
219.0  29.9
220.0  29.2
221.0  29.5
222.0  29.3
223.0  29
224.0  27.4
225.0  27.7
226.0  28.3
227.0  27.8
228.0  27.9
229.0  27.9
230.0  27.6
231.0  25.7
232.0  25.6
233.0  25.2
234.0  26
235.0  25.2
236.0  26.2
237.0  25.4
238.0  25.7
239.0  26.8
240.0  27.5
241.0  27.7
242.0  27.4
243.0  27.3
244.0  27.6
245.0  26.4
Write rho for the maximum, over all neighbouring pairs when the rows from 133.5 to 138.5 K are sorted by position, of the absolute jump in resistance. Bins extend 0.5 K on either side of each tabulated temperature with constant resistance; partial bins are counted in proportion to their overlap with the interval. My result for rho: 3.6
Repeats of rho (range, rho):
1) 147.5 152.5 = 2.1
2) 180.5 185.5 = 0.7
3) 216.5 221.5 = 1.7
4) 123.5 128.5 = 2.0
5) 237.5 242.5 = 1.1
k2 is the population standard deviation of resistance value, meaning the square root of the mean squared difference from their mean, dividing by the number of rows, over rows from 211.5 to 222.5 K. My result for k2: 3.5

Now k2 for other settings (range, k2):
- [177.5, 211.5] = 5.6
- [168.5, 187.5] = 1.1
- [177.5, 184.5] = 0.5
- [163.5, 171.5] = 0.6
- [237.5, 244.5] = 0.6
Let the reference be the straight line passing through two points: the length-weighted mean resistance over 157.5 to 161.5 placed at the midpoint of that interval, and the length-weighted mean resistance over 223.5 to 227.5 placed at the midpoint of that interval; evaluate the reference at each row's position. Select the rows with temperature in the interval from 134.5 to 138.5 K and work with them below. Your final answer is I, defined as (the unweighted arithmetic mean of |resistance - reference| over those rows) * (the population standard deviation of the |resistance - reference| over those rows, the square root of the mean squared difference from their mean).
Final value 13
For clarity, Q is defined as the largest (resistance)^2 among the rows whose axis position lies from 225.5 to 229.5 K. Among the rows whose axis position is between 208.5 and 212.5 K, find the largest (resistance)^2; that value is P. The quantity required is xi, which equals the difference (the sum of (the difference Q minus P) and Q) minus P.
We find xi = -1630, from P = 1616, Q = 801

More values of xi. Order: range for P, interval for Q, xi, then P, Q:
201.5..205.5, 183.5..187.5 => -2343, 2362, 1190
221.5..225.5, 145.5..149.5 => 1111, 858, 1414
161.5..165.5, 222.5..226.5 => -191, 936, 841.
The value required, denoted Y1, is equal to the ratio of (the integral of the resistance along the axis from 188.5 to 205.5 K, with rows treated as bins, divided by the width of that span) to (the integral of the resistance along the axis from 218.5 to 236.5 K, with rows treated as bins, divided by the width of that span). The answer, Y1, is 1.61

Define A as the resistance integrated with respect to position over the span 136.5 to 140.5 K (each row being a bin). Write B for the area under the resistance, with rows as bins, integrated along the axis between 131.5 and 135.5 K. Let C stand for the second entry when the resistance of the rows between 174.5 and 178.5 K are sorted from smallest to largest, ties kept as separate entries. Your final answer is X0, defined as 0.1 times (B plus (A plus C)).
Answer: 24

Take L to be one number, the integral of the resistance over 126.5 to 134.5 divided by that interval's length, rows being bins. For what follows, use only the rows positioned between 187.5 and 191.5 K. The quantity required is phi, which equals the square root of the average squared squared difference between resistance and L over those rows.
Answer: 197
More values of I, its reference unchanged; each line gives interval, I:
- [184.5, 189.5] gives 4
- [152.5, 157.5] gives 1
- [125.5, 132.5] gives 25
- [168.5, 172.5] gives 0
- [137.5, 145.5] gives 11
